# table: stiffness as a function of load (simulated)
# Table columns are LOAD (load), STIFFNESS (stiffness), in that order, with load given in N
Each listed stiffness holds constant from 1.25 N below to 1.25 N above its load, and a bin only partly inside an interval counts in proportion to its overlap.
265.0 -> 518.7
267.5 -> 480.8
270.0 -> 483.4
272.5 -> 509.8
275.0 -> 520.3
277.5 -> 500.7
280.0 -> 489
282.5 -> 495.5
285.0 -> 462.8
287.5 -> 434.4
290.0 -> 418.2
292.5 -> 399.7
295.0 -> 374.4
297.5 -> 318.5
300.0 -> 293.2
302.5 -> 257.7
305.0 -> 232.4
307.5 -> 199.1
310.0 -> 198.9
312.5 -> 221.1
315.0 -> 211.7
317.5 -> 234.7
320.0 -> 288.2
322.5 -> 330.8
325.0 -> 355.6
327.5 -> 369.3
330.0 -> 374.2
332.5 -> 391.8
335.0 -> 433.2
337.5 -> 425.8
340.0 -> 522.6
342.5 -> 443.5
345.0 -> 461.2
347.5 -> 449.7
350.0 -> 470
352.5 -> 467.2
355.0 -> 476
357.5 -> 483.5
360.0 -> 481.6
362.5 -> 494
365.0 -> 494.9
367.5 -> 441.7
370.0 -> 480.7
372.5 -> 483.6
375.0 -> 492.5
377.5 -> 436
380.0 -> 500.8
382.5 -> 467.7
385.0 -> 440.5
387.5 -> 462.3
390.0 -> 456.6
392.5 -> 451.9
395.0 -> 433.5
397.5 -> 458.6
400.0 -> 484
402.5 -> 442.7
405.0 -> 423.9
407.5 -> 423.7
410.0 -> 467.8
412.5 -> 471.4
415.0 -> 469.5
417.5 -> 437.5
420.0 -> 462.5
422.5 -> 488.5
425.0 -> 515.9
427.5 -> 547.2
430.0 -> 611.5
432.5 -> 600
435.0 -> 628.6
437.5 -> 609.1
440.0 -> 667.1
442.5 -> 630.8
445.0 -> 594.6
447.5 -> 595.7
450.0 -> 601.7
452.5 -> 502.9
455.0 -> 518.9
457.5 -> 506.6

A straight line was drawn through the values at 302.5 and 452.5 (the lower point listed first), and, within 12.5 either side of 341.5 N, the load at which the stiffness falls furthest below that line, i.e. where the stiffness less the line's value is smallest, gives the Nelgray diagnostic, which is 330.0 N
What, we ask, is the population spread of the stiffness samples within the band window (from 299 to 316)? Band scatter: 32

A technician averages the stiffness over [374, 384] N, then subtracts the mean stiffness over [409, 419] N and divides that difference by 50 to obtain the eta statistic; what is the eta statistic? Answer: 0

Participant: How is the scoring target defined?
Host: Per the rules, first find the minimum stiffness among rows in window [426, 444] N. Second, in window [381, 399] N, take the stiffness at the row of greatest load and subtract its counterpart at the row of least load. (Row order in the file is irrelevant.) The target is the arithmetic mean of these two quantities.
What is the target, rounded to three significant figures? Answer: 269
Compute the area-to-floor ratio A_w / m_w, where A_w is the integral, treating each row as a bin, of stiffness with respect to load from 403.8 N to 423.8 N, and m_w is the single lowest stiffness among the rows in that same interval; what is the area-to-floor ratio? 22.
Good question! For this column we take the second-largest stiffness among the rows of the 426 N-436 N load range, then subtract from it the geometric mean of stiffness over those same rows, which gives 15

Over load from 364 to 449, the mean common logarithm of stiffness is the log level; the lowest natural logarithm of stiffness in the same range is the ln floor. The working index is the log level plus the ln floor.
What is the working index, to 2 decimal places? 8.75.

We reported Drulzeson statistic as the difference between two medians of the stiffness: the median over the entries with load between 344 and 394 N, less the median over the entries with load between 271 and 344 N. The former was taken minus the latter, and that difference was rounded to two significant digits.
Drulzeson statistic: 94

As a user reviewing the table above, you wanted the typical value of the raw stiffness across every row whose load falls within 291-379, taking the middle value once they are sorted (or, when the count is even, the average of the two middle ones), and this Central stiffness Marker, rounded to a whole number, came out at 426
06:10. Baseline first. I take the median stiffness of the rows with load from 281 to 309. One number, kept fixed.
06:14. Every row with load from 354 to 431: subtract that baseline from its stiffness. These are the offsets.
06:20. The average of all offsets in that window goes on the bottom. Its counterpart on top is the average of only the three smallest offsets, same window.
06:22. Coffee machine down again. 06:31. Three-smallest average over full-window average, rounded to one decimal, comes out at 0.5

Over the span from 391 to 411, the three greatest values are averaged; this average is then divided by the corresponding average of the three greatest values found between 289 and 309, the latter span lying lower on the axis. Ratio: 1.2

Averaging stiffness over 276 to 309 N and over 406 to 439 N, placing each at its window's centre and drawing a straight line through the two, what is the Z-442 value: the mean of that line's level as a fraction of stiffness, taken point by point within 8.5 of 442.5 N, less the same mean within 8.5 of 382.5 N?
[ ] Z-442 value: -0.15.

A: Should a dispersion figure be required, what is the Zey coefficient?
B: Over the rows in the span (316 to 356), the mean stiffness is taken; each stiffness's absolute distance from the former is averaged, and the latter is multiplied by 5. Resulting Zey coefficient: 310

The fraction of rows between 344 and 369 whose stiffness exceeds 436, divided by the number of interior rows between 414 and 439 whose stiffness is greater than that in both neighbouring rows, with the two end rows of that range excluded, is 0.50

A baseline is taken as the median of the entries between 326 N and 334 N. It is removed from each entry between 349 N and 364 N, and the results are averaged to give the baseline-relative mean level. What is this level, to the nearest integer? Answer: 105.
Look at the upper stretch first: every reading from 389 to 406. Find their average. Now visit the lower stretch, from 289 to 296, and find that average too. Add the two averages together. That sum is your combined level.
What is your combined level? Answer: 848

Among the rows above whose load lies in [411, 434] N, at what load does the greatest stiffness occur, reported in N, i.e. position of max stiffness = 430.0 N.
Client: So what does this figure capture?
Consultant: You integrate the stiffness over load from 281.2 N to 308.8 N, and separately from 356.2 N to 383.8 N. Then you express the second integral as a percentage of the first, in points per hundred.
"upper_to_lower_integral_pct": 135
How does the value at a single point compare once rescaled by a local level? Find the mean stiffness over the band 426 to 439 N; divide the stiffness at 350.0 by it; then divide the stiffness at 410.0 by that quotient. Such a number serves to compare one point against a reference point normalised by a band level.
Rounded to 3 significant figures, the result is 596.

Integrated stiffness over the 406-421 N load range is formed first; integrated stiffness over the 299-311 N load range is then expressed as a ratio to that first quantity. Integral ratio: 0.4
